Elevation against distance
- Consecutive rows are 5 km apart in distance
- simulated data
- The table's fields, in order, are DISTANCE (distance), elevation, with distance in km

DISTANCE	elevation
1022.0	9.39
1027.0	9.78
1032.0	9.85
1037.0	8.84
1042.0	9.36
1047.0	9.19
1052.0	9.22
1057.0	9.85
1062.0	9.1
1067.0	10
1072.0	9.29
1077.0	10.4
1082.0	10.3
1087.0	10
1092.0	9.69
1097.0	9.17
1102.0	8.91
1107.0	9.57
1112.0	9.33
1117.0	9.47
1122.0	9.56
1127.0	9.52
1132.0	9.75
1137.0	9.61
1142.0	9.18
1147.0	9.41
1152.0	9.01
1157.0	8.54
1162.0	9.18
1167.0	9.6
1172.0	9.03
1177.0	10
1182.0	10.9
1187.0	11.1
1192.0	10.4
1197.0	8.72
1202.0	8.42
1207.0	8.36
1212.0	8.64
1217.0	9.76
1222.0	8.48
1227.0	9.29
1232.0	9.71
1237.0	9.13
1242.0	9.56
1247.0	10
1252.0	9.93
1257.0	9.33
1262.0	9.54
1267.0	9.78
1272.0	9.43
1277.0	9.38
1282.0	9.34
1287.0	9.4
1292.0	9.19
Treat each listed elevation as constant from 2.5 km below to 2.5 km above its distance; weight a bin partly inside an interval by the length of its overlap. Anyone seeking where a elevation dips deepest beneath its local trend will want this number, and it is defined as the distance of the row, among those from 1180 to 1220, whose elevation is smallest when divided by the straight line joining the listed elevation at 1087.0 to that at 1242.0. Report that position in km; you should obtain 1207.0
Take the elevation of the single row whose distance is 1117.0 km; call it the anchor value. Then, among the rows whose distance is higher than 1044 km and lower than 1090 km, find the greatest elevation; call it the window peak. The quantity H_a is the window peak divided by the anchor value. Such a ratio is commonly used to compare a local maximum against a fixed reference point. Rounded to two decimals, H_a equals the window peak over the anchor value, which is 1.10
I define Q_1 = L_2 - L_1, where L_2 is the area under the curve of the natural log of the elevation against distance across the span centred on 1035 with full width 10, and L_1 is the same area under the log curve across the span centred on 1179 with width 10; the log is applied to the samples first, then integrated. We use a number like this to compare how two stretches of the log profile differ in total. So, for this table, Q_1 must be -1.1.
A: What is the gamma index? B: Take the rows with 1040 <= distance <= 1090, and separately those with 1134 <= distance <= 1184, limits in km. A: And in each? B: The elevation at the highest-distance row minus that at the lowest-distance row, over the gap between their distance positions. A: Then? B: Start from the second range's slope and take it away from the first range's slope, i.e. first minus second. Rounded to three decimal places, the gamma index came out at -0.014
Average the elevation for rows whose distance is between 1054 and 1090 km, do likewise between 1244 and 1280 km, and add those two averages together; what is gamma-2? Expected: 19.5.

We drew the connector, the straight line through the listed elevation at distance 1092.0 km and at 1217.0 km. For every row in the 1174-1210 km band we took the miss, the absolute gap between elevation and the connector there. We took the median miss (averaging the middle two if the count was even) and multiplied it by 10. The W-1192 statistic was 12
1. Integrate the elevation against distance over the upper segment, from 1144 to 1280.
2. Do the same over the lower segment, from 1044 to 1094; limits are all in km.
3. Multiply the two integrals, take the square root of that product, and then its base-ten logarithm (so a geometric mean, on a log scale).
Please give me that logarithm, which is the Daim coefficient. 2.90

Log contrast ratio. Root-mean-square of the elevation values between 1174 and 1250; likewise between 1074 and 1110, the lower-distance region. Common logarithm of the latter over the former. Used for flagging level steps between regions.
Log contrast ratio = 0.009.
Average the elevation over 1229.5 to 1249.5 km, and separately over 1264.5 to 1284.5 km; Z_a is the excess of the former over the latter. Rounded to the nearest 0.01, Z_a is 0.12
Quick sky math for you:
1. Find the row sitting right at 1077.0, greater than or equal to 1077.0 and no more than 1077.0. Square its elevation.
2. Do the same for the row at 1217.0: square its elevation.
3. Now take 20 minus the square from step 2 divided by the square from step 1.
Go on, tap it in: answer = 19.1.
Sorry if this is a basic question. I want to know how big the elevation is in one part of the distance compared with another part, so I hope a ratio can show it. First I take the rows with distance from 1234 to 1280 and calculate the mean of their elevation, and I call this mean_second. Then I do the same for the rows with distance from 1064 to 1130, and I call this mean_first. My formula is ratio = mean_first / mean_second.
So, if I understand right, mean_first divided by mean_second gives 1.01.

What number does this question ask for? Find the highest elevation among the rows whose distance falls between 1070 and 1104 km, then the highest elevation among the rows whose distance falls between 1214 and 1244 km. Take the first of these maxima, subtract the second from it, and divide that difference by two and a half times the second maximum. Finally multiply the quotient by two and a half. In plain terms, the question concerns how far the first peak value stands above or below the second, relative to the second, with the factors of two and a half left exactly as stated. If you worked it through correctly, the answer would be 0.066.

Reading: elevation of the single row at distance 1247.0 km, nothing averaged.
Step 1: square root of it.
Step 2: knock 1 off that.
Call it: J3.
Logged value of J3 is 2.16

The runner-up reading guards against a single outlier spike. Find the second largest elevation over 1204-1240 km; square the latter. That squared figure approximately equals 94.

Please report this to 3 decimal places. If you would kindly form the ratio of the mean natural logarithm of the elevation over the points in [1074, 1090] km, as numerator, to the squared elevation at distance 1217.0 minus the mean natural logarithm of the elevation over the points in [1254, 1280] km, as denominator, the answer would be 0.025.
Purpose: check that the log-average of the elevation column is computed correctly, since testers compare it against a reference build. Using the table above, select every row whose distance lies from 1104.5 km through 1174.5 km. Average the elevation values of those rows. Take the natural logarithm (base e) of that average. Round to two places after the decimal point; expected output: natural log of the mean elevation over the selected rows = 2.23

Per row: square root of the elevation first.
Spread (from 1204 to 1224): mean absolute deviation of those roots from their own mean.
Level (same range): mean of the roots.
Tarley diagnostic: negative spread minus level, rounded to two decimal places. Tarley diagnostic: -3.05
